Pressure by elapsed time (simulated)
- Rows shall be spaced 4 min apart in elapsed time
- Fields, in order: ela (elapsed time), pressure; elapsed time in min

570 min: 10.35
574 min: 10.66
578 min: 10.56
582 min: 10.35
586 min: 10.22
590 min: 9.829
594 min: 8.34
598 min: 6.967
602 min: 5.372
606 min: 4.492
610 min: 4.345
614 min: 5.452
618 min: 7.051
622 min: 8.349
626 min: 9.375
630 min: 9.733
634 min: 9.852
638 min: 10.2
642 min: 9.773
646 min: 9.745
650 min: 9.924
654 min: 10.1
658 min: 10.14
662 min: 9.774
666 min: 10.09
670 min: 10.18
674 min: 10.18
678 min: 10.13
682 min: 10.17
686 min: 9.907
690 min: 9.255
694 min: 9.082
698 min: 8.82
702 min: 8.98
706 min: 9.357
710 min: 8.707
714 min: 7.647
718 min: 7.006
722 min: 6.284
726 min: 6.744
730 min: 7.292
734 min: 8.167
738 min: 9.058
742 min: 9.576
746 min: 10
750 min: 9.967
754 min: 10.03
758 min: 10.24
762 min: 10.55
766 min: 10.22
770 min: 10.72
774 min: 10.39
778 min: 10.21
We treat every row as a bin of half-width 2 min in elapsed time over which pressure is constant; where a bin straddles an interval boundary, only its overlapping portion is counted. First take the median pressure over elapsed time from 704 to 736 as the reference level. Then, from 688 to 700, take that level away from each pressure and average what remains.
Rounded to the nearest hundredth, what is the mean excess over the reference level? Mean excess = 1.58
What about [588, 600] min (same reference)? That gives 0.91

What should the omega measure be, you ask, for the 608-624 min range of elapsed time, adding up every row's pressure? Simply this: 25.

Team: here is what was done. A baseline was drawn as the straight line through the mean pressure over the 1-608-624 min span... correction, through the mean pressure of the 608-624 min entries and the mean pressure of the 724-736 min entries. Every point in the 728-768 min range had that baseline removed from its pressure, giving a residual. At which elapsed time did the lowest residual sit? 730 min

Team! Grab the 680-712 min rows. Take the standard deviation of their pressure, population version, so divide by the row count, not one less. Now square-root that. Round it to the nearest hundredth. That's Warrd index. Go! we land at 0.69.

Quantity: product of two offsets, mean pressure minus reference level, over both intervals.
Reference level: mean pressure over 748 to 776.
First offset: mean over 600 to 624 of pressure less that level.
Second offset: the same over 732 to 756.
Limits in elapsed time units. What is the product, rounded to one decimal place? 3.7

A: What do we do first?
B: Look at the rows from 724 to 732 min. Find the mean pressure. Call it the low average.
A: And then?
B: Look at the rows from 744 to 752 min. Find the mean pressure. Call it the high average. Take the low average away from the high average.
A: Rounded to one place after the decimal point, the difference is 3.0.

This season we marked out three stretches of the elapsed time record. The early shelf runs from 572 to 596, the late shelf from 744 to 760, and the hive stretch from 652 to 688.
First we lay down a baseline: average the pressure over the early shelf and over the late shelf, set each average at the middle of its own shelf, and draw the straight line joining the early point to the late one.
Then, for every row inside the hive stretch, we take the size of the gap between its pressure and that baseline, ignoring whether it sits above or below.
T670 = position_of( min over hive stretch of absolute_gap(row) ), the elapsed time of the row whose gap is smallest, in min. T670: 666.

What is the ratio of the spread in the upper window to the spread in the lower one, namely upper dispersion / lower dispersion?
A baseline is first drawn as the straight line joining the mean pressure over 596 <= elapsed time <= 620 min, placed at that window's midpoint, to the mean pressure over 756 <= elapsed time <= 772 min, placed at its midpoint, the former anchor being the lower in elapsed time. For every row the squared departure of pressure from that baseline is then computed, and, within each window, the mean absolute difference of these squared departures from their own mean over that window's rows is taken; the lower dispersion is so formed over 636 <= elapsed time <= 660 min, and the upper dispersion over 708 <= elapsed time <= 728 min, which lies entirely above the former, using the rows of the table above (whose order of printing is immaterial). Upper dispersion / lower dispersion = 2.2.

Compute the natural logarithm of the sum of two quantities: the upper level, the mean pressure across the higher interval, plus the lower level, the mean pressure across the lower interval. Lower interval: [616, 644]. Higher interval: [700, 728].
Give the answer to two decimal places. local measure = 2.83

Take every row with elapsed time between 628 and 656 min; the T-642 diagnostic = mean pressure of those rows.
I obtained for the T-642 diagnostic 9.9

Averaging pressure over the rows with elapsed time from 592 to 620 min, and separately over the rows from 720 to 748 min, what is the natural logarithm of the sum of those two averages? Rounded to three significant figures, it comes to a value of 2.65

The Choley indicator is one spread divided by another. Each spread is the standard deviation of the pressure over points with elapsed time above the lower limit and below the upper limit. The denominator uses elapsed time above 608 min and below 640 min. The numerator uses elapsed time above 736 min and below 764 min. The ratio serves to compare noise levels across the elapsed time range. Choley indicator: 0.22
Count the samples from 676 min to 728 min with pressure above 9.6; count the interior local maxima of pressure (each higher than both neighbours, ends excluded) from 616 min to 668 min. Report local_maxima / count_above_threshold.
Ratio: 0.67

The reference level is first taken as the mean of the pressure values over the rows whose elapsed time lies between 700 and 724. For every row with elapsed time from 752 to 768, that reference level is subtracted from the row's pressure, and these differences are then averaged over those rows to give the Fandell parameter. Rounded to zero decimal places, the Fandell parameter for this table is 2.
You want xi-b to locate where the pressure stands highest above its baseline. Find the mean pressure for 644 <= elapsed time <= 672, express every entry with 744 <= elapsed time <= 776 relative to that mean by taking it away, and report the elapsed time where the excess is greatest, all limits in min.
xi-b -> 770 min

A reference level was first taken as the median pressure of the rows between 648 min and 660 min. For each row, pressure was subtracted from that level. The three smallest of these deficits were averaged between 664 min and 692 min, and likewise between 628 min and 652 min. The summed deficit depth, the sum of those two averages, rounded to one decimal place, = 0.0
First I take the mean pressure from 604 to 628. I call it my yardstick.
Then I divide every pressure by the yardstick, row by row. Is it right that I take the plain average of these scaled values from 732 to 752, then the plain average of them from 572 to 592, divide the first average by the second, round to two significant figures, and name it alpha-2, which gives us 0.91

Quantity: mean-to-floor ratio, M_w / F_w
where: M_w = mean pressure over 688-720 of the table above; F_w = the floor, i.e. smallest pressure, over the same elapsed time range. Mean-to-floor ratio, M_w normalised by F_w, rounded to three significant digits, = 1.23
